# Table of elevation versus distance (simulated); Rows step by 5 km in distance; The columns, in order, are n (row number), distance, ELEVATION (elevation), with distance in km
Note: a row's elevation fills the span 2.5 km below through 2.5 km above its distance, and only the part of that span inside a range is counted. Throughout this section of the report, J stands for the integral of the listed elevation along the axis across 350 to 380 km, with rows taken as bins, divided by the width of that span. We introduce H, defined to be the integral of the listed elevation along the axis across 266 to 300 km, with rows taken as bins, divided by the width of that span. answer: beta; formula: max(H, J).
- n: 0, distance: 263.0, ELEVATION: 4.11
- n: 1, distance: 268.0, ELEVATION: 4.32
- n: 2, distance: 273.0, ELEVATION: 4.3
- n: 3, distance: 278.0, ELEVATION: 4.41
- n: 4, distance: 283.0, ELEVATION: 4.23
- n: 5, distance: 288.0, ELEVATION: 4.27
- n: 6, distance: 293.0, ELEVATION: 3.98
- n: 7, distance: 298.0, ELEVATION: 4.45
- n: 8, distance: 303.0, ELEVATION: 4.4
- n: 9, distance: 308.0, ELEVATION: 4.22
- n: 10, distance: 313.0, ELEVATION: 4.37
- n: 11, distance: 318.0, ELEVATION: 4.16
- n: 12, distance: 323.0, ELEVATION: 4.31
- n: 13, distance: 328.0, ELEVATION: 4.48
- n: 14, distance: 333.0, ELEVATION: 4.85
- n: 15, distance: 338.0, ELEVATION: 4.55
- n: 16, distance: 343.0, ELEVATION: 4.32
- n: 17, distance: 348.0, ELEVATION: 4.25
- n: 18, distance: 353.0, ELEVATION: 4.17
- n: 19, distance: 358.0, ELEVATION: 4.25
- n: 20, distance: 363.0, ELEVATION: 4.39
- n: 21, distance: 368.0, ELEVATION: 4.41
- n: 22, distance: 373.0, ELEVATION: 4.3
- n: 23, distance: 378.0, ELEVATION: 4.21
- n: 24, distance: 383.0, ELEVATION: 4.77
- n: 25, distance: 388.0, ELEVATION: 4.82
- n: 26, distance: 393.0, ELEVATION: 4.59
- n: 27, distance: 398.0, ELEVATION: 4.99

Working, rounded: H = 4.28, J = 4.29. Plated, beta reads 4.29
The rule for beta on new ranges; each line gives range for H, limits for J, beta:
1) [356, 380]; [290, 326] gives 4.32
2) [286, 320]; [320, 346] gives 4.49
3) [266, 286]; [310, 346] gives 4.43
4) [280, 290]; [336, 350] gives 4.37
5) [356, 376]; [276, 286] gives 4.34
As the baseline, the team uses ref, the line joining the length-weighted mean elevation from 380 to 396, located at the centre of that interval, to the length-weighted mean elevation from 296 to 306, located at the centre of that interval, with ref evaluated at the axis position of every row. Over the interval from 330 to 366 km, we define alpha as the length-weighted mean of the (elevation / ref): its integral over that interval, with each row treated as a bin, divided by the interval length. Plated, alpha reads 0.961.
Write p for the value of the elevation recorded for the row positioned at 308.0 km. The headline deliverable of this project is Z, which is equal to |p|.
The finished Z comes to 4.22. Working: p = 4.22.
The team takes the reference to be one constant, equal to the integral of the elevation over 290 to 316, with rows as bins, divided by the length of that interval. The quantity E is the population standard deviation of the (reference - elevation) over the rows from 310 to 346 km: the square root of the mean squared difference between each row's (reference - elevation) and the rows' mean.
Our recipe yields 0.21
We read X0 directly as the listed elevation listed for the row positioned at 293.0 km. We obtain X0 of 3.98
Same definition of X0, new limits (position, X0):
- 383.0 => 4.77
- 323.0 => 4.31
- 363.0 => 4.39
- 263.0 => 4.11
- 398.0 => 4.99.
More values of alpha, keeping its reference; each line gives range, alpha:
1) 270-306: 0.982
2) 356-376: 0.934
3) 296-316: 0.982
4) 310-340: 0.989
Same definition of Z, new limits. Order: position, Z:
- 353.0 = 4.17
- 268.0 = 4.32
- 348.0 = 4.25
